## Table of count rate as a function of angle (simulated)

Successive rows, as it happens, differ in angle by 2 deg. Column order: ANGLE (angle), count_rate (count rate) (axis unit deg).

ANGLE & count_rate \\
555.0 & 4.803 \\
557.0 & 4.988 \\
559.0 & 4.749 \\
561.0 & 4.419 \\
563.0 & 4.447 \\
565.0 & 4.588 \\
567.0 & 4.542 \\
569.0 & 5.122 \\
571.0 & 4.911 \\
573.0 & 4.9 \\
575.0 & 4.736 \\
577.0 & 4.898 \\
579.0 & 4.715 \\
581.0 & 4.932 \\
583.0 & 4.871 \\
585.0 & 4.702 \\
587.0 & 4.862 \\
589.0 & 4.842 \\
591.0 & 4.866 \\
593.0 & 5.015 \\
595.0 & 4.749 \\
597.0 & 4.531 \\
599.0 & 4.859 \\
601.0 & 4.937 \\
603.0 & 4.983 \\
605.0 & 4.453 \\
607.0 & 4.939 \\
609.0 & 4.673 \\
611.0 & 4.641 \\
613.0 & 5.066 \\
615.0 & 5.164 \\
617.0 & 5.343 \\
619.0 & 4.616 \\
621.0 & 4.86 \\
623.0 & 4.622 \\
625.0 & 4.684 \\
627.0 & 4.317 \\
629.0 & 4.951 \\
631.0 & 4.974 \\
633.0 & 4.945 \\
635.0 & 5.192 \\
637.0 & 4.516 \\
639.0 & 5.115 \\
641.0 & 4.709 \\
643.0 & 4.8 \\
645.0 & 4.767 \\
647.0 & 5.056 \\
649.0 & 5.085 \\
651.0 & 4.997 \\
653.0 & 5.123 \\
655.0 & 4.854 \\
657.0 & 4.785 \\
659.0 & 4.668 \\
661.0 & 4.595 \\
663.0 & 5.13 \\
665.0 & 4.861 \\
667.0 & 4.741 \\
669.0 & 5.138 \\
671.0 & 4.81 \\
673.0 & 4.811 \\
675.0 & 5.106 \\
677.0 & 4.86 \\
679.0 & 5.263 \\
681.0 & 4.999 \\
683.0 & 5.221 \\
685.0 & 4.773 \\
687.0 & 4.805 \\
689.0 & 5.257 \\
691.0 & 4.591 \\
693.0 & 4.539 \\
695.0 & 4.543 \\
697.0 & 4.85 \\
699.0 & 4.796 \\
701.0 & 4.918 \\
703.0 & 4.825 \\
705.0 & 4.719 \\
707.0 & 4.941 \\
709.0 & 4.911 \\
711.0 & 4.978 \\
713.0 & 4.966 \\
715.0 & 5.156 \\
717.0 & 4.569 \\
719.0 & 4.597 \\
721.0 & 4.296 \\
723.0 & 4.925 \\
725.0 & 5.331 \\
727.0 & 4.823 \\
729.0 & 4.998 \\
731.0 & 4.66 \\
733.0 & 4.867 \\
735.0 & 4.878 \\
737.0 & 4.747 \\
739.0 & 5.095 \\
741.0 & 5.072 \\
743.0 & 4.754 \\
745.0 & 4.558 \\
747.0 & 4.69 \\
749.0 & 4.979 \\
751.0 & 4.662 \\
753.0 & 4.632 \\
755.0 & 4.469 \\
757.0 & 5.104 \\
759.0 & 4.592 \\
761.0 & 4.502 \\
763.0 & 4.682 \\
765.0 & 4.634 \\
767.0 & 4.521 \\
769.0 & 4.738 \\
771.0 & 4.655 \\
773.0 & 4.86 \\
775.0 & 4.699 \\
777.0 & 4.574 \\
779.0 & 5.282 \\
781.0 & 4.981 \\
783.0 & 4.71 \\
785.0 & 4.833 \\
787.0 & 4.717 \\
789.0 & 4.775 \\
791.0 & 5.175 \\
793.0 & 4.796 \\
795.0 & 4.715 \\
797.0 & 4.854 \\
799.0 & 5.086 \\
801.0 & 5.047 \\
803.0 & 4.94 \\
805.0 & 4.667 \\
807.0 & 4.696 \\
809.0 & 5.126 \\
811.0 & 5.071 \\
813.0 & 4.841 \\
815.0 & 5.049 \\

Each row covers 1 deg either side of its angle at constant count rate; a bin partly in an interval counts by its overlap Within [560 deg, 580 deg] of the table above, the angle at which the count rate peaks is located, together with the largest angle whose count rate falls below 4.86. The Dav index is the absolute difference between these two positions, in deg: 10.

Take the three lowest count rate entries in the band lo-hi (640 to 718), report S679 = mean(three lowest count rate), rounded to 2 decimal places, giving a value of 4.55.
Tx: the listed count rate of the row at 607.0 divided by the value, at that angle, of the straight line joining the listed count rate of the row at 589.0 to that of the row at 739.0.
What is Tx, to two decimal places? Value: 1.01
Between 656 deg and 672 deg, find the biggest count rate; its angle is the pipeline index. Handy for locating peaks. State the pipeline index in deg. 669.0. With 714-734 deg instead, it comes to 725.0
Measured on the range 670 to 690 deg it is 679.0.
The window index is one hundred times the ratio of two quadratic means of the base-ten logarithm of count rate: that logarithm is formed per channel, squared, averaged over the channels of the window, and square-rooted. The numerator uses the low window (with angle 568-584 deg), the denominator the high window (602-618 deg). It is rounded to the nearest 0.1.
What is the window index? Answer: 99.7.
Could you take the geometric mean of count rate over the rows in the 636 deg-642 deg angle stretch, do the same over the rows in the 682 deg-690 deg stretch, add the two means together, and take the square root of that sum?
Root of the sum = 3.13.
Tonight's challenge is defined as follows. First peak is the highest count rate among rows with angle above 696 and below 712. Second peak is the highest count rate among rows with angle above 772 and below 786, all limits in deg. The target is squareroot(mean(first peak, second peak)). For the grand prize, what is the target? 2.26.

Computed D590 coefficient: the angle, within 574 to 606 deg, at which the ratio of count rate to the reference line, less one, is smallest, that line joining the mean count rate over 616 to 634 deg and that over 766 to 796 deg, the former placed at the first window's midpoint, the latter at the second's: 605.0 deg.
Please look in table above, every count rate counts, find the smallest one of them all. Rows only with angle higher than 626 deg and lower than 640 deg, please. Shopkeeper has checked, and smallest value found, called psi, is 4.317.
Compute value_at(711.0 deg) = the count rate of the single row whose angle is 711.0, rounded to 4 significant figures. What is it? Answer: 4.978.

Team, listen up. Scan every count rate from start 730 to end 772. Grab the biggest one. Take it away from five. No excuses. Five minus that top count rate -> -0.10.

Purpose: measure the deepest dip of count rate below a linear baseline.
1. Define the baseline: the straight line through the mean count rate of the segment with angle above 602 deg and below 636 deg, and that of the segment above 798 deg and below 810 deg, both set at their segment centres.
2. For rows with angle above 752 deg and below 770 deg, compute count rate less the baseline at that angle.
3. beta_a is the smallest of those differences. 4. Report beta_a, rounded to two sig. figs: -0.44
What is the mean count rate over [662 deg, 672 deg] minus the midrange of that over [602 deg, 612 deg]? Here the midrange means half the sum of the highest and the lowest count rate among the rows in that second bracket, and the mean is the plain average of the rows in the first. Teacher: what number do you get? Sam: 0.22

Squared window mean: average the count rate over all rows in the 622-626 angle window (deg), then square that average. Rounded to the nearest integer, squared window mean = 22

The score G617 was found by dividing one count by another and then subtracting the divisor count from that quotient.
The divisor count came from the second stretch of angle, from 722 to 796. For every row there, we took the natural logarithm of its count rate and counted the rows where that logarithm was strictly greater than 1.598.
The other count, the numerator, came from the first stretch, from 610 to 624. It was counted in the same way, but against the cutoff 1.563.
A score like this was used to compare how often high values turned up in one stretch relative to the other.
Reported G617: -9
